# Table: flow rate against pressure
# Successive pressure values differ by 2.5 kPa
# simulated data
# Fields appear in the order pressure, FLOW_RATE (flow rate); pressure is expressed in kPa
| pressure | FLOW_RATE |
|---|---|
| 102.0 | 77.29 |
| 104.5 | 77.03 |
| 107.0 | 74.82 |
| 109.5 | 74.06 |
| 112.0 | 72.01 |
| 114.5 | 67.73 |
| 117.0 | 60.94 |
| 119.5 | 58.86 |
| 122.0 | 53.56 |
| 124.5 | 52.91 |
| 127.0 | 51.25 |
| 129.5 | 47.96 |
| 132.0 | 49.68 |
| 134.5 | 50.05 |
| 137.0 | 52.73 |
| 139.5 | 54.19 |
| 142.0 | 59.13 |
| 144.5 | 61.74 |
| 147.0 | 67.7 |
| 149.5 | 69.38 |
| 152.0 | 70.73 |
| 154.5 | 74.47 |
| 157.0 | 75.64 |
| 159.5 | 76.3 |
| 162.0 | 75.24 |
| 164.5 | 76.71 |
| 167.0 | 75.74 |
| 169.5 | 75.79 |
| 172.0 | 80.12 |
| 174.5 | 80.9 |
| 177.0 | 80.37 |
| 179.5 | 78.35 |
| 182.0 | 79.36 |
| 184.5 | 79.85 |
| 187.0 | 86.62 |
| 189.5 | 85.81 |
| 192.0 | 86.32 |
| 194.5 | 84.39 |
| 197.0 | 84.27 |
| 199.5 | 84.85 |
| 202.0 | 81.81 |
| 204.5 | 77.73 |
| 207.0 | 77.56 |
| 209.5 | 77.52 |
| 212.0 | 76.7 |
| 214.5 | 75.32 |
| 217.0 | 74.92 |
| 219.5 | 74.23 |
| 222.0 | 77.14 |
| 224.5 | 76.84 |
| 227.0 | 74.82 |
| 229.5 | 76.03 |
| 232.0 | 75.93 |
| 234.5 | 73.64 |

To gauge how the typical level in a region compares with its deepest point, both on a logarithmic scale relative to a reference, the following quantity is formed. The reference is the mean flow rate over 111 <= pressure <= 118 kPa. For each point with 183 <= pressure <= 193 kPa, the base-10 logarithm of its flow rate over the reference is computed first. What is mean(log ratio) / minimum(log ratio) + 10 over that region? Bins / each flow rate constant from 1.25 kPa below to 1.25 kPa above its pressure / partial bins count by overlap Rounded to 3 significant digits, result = 11.3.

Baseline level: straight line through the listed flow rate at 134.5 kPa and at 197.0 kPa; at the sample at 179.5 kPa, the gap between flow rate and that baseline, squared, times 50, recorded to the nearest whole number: 670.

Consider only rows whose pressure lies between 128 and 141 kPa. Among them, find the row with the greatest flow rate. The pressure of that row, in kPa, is 139.5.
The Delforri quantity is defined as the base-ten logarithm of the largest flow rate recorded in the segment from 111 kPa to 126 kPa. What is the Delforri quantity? 1.86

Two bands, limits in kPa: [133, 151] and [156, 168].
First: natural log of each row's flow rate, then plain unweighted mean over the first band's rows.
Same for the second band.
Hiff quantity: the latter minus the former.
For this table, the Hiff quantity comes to 0.25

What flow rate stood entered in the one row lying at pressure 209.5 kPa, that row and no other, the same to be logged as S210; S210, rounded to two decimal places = 77.52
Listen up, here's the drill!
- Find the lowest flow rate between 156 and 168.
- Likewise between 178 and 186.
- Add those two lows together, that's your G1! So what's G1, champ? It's 154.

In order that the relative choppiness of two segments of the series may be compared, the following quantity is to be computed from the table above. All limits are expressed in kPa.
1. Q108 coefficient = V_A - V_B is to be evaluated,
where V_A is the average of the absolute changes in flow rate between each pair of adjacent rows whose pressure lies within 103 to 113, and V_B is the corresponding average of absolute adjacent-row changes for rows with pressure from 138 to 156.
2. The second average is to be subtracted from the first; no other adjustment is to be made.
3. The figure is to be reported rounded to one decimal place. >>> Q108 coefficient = -1.7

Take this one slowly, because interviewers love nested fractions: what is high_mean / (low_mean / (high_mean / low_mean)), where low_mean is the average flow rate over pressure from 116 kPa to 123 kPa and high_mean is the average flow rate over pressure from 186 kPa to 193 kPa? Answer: 2.2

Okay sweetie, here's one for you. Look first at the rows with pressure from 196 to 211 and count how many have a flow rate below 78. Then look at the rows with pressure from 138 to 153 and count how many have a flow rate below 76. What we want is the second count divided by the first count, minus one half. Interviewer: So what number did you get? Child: 1.5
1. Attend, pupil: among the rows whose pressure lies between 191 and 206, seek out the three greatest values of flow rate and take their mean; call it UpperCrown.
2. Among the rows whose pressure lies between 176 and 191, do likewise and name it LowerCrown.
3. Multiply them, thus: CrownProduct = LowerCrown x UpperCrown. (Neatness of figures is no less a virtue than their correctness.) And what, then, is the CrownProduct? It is 7178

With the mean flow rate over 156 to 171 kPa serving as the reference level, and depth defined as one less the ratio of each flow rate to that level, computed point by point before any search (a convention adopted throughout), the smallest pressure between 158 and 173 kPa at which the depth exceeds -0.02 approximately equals 159.5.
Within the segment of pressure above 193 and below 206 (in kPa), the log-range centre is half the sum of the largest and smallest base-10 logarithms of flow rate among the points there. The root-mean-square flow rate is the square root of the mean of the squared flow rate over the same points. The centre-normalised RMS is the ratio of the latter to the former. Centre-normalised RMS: 43.3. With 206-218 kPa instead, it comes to 40.6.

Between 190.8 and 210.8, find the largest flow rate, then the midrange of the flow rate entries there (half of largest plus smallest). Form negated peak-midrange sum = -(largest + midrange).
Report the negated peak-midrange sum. -168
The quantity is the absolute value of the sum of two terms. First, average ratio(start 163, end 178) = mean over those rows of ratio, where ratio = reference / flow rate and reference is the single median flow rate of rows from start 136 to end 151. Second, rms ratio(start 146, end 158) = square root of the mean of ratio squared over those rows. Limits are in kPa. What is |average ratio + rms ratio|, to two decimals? 1.62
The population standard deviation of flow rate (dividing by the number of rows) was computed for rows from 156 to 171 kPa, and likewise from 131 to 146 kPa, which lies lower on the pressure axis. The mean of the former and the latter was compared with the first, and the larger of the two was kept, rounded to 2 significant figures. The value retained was 2.5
